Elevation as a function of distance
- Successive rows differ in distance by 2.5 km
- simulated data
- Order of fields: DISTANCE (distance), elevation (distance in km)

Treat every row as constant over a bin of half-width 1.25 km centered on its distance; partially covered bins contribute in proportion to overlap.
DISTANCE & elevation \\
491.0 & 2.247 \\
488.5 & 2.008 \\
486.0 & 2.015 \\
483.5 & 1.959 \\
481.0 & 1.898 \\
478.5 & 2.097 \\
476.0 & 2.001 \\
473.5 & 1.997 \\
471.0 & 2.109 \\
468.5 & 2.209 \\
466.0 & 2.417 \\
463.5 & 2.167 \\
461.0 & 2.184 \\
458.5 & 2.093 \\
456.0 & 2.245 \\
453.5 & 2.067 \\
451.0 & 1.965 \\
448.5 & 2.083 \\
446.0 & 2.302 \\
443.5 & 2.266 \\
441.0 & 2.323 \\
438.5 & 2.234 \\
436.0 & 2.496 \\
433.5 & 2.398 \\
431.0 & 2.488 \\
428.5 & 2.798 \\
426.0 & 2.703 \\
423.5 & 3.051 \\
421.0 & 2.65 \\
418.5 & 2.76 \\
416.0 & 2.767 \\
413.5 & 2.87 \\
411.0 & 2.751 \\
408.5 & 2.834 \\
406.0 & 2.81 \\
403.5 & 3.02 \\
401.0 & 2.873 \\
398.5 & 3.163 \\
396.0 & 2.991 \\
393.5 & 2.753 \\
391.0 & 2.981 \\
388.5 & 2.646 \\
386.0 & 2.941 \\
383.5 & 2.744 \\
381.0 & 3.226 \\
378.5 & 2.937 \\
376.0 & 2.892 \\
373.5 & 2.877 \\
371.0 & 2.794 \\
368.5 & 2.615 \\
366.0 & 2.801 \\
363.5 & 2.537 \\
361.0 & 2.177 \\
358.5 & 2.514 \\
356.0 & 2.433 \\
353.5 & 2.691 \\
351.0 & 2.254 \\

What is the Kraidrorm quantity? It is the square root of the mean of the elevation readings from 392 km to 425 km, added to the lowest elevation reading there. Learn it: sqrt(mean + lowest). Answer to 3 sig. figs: 2.35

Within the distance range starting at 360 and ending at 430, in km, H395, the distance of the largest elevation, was 381.0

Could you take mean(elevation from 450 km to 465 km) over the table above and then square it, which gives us 4.5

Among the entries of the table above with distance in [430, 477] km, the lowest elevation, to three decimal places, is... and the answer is 1.965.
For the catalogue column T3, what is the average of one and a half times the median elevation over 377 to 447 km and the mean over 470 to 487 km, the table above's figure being 3.08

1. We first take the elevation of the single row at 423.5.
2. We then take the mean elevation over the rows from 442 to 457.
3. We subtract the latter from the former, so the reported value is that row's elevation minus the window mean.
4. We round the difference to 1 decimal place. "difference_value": 0.9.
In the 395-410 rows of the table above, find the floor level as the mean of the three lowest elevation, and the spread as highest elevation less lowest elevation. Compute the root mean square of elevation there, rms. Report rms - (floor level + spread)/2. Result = 1.4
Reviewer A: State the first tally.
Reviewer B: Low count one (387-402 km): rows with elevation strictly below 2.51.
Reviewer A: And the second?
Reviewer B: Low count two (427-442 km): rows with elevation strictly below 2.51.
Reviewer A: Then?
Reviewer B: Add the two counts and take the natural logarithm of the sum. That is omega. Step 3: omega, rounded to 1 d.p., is 1.6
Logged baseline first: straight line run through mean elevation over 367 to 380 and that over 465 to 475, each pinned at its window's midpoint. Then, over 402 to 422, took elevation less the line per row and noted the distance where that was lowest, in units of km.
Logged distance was 421.0 km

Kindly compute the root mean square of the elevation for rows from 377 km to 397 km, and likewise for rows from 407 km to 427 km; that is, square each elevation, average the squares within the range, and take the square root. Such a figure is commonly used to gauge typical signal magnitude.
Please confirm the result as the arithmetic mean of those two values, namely 2.85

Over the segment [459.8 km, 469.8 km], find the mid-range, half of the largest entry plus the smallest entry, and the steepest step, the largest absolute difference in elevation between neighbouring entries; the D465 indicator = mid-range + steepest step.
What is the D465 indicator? 2.5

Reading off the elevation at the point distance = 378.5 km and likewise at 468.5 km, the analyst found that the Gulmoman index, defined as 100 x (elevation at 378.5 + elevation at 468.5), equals 515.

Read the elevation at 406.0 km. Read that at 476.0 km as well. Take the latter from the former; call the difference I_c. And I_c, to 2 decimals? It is 0.81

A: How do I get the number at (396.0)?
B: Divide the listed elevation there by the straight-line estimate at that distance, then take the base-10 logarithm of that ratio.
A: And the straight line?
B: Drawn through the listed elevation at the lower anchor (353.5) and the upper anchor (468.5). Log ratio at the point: 0.076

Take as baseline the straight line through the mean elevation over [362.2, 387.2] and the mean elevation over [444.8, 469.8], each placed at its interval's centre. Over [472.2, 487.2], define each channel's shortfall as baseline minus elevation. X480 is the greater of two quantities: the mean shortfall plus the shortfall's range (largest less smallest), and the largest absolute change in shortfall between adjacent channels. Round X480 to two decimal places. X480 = 0.18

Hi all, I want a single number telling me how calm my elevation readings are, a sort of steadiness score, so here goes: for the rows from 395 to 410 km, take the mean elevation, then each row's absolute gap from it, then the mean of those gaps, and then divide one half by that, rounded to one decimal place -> 4.6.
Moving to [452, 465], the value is 8.8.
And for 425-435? 3.3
